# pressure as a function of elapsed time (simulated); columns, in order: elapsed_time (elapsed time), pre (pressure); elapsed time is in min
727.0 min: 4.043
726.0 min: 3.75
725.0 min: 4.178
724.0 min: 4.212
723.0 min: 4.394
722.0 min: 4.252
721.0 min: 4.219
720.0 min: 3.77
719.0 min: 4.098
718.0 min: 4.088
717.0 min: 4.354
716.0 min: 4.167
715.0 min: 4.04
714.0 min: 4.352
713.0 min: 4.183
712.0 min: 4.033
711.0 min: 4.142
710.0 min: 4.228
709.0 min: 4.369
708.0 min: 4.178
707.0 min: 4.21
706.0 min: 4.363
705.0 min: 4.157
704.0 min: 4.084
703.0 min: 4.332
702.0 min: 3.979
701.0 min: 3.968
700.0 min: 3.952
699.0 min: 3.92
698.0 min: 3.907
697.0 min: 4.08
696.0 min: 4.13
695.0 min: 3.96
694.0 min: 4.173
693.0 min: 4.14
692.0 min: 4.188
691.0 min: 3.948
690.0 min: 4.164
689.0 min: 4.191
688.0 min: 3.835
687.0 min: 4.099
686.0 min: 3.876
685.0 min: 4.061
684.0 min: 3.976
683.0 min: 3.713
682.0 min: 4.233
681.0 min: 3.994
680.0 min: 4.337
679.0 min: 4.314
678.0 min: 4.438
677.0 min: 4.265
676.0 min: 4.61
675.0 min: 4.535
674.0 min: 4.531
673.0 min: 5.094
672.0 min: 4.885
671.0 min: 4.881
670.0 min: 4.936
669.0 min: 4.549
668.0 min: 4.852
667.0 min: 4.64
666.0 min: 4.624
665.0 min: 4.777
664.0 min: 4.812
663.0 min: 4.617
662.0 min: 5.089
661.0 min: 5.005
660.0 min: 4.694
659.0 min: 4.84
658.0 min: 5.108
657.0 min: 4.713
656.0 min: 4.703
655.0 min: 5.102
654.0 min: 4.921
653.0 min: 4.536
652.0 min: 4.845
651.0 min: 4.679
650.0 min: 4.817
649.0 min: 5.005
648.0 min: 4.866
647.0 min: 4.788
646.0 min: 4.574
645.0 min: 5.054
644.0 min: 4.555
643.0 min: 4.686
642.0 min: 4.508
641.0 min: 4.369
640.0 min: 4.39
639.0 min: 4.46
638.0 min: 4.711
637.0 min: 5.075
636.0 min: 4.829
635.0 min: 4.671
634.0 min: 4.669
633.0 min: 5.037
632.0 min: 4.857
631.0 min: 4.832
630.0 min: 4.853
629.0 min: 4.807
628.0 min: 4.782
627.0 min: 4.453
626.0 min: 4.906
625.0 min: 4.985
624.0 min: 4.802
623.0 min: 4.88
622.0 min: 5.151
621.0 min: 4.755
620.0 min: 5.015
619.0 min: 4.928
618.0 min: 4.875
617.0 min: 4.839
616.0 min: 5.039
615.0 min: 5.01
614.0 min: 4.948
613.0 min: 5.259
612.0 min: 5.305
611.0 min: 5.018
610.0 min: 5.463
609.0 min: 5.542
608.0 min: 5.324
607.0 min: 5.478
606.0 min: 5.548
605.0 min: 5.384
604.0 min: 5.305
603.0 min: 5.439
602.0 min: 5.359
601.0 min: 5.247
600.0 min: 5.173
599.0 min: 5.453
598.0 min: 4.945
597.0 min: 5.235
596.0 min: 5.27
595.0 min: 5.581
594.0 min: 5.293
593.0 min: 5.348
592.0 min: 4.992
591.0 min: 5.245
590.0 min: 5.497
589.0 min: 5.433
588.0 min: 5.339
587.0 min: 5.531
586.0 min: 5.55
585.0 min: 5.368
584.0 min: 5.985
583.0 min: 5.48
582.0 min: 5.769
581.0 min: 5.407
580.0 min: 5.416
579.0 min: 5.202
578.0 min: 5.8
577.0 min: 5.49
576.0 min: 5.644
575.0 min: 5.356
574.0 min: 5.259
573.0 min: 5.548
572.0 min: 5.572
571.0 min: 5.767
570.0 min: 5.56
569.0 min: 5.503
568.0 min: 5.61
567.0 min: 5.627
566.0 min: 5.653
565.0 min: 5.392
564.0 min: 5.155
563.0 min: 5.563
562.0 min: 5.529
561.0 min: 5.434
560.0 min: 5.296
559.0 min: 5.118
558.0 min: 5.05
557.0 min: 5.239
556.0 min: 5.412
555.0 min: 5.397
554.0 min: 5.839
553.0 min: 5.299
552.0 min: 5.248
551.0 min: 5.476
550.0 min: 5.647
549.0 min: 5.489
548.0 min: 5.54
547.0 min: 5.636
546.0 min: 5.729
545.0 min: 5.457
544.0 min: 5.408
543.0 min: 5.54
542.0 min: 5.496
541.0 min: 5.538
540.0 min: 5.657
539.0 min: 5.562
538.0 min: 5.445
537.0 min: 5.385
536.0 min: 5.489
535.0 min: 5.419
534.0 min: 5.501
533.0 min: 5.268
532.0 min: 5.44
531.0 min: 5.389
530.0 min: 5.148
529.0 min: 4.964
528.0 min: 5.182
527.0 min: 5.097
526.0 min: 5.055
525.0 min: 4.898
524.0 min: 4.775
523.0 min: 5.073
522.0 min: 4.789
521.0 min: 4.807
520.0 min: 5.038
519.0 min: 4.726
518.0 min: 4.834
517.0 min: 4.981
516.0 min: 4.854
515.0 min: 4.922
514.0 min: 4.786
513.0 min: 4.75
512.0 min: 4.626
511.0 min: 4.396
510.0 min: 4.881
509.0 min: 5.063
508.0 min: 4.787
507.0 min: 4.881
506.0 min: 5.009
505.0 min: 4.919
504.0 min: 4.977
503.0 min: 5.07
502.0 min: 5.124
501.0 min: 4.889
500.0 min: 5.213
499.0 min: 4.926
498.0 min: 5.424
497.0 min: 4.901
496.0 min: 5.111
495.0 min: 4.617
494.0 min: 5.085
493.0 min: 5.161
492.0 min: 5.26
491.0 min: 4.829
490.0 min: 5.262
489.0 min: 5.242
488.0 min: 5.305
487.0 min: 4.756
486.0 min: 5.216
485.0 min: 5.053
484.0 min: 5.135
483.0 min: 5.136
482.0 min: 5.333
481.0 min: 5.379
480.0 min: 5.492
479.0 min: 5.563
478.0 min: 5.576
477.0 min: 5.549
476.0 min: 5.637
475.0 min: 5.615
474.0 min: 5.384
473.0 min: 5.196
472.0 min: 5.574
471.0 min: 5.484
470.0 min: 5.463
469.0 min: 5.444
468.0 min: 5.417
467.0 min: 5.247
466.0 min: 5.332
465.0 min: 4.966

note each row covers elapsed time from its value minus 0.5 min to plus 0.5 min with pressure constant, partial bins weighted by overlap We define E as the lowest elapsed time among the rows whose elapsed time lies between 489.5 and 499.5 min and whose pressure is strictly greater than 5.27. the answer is 498.0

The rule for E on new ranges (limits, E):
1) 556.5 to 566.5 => 560.0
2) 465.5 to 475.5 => 466.0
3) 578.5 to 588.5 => 580.0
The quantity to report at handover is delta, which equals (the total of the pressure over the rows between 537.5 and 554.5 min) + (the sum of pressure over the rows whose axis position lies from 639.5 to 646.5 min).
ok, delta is 126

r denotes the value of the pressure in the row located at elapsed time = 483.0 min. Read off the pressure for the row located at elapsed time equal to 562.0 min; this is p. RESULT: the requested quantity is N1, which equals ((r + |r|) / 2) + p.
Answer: 10.7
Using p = 5.529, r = 5.136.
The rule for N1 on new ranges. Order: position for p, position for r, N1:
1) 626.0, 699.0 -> 8.8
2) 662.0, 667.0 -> 9.7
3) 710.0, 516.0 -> 9.1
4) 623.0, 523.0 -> 10.0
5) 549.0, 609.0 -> 11.0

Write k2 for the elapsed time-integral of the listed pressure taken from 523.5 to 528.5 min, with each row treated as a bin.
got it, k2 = 25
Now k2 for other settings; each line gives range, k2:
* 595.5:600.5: 26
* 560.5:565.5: 27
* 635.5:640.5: 23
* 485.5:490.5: 26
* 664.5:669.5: 23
